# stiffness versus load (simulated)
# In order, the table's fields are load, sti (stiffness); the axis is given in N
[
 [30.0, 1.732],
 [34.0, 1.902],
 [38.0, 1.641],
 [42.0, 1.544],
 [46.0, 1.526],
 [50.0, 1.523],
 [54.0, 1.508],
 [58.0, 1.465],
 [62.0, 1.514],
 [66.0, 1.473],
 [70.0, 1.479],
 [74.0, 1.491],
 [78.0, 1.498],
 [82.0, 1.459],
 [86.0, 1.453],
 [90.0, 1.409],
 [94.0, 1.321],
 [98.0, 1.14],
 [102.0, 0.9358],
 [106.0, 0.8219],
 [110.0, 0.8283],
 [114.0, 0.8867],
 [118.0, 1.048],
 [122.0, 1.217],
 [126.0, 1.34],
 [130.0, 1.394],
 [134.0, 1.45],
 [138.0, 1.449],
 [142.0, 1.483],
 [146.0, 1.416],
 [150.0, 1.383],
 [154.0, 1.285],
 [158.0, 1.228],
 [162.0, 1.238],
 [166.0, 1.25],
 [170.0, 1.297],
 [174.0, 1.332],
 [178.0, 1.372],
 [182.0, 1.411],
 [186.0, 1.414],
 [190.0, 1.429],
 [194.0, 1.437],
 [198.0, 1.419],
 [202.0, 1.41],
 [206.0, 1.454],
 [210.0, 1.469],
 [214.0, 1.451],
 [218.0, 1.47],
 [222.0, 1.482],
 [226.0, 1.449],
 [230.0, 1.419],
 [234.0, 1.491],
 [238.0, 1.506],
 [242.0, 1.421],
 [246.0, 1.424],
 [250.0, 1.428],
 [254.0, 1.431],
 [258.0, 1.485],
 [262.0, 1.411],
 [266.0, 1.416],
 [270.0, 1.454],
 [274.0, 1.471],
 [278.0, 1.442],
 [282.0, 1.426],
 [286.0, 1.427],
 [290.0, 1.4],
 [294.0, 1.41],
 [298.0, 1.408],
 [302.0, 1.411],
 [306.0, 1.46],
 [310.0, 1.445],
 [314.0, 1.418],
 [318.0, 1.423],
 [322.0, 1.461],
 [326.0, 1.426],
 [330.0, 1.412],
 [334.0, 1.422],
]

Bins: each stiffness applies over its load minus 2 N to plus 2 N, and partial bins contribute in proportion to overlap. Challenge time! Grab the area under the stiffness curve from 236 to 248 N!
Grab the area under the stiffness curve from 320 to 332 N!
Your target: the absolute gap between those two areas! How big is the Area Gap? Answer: 0.2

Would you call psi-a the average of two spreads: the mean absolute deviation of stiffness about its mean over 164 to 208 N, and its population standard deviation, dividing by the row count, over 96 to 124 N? 0.098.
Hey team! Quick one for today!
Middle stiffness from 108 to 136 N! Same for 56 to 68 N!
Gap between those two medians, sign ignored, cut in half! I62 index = 0.13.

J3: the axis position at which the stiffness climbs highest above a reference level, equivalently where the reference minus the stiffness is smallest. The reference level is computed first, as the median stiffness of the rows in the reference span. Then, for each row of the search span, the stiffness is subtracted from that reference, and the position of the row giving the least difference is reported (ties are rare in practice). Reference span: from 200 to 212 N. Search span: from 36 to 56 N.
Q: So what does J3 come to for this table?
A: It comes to 38.0 N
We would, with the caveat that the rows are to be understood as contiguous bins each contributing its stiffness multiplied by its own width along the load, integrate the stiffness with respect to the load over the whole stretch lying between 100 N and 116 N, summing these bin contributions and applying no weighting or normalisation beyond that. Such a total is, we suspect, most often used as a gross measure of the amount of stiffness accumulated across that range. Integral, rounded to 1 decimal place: 13.9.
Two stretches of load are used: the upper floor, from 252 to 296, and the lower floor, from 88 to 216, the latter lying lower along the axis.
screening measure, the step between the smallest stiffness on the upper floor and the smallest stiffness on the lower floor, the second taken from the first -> 0.6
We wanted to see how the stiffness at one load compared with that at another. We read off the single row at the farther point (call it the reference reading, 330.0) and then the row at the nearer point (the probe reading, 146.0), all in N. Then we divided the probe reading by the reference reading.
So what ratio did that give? 1.00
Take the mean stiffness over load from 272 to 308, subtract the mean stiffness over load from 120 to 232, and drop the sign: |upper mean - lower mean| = 0.04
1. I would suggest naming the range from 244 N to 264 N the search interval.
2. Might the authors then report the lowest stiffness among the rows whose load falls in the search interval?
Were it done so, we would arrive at 1.411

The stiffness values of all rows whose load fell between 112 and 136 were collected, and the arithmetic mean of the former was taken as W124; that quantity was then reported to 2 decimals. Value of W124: 1.22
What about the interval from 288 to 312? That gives 1.42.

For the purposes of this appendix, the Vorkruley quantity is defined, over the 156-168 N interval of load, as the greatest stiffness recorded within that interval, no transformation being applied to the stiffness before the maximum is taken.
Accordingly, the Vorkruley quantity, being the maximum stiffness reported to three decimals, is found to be 1.250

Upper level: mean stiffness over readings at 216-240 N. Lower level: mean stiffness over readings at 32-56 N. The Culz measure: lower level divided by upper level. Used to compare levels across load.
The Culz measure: 1.09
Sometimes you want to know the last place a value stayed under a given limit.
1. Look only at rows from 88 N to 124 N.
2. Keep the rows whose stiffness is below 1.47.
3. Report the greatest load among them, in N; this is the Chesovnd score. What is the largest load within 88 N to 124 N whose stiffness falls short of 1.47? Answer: 122.0 N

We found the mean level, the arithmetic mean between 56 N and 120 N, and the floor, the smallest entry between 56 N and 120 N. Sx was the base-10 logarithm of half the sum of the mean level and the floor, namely 0.02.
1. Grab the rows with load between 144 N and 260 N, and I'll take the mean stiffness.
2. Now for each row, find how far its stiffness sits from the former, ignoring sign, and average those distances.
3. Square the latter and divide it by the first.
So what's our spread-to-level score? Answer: 0.0024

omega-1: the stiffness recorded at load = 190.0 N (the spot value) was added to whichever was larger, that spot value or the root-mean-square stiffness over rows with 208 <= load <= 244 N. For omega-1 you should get 2.89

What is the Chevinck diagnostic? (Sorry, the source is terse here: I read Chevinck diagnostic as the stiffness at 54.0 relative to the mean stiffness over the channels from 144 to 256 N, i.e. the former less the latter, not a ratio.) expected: 0.11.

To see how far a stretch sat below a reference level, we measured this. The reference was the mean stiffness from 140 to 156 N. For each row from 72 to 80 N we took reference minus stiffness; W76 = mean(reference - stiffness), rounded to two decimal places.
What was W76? -0.10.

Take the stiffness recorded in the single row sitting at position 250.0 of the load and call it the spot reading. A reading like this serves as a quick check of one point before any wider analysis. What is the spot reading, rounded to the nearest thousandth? 1.428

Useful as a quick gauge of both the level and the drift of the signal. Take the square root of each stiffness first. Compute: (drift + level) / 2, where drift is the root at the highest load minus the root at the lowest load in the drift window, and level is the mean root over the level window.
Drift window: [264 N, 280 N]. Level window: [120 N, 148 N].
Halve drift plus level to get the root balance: 0.595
